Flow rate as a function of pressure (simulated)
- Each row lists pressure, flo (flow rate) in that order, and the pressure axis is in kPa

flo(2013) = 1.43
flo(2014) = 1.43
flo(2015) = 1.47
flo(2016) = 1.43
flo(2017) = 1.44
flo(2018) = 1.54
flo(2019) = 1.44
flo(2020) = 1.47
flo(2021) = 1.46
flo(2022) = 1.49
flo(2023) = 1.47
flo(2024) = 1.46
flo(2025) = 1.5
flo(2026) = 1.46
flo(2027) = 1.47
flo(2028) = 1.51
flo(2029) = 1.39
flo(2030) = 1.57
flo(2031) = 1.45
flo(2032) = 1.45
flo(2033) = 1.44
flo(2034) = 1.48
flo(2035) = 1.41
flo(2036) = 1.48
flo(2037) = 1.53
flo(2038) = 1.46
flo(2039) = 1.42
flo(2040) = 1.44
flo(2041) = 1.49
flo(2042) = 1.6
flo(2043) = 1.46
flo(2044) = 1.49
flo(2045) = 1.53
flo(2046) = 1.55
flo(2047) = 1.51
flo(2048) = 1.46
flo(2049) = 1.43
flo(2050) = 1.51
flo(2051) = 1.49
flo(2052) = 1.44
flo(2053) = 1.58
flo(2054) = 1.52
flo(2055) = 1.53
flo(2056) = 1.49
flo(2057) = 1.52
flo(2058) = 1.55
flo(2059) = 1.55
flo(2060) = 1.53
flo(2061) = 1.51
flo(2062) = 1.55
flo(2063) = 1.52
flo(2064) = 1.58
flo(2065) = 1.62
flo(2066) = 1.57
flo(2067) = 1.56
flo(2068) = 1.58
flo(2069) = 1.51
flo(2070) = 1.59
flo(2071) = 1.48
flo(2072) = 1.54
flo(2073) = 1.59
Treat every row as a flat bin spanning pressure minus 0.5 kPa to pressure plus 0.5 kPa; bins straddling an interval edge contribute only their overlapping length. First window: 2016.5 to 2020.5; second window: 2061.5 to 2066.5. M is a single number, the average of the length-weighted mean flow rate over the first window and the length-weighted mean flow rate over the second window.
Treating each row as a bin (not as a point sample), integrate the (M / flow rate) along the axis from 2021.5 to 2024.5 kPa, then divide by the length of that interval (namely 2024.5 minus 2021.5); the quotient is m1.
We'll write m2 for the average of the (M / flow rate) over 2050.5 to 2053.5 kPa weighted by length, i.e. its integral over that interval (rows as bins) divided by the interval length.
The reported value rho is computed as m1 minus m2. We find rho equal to 0.019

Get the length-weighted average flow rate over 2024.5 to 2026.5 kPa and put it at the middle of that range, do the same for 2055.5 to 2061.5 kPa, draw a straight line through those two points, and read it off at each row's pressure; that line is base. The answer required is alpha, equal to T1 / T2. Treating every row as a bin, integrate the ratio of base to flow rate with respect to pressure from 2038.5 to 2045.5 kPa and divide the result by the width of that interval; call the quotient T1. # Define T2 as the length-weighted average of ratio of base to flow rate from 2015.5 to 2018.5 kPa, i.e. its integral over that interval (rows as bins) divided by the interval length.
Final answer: 1.01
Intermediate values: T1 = 1.010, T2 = 1.00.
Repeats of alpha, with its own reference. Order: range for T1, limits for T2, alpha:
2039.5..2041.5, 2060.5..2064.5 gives 1.03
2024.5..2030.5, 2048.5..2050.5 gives 0.97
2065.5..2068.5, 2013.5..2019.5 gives 0.97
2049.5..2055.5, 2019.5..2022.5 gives 1.00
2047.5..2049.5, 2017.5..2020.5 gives 1.05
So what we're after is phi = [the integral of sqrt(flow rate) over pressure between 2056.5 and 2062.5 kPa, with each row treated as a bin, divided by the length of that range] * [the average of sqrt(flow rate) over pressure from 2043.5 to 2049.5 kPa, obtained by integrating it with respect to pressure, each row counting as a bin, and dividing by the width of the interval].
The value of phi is 1.51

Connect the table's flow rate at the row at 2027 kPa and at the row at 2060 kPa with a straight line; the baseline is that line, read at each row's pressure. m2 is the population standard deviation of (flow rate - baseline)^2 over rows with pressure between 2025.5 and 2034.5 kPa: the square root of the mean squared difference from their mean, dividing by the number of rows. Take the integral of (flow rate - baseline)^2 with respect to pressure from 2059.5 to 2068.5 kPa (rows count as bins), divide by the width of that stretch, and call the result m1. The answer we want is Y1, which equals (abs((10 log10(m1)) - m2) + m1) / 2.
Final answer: 14.4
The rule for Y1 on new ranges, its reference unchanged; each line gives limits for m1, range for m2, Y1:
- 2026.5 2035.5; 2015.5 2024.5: 12.7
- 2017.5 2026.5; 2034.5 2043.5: 14.8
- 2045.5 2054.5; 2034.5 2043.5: 13.2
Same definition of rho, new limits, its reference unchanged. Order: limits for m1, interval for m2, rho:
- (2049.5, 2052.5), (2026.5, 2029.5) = -0.017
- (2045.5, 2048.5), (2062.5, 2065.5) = 0.043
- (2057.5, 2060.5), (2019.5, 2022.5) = -0.047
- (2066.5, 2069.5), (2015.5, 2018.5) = -0.054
